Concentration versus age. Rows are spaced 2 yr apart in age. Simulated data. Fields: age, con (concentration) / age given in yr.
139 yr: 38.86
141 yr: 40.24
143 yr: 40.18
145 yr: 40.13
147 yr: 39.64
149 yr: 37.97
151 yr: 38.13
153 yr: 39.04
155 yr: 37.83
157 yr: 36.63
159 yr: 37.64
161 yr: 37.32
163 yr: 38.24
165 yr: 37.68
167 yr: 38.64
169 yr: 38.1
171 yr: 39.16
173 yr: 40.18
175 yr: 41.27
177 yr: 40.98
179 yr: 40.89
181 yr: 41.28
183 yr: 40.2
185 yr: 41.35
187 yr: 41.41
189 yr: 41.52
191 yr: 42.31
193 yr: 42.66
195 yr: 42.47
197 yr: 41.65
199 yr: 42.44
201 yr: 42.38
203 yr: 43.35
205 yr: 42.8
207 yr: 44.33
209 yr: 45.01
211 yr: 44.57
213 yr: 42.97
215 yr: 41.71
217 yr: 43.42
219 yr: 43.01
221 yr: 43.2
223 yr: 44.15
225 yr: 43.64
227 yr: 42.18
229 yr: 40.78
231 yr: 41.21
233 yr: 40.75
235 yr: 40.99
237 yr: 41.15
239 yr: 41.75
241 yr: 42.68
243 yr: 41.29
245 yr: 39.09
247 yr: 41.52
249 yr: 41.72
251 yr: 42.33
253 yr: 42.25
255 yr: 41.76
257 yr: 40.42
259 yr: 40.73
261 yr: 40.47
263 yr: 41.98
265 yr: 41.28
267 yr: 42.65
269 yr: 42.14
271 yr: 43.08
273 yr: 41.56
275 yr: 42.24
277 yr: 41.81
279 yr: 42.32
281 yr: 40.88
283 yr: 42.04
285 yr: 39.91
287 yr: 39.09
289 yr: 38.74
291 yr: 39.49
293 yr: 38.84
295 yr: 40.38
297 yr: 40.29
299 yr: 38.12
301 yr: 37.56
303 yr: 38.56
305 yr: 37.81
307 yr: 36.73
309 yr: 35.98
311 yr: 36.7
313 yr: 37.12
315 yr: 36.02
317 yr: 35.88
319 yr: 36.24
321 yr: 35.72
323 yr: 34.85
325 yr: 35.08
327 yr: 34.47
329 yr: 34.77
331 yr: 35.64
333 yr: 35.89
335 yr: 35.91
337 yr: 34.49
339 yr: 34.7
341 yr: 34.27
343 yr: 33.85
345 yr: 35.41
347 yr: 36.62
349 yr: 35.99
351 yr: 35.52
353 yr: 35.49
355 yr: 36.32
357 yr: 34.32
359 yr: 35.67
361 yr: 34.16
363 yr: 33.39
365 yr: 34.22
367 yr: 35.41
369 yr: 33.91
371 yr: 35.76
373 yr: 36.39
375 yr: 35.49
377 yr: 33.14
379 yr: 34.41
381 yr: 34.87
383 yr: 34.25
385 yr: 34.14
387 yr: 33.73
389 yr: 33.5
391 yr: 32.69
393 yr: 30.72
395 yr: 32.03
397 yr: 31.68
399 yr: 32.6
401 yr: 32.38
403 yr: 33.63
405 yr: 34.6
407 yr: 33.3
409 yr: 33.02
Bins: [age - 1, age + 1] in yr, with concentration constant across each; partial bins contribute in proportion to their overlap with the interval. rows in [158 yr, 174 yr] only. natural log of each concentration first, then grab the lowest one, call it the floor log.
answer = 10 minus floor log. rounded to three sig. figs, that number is 6.38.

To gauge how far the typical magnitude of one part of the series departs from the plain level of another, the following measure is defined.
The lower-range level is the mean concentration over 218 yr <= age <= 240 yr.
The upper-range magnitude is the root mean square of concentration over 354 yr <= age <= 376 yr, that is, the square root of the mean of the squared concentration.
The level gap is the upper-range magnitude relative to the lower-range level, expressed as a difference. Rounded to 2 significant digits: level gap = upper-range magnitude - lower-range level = -7.1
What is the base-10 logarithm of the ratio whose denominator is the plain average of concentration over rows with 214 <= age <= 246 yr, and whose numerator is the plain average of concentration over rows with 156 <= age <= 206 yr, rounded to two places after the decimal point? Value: -0.02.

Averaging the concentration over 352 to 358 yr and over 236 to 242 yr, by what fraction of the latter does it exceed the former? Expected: 0.15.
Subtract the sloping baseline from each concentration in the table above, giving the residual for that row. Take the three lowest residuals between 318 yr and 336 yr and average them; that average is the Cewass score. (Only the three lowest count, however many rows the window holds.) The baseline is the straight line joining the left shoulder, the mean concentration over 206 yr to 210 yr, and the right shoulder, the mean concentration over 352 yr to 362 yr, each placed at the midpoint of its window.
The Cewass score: -2.4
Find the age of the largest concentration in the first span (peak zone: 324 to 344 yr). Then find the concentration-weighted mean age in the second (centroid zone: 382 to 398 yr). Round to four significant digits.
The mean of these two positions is 362.4 yr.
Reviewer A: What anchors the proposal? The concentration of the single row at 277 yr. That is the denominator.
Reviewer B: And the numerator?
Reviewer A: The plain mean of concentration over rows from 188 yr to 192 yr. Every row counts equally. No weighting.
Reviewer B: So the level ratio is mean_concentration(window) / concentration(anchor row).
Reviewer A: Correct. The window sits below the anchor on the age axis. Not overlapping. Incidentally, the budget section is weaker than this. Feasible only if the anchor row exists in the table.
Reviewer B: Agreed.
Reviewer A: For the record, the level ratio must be 1.00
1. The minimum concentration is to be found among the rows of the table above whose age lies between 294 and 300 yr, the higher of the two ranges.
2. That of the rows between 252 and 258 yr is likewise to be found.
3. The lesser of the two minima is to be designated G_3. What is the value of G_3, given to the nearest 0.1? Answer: 38.1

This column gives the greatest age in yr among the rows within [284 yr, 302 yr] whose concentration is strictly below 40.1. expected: 301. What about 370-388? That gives 387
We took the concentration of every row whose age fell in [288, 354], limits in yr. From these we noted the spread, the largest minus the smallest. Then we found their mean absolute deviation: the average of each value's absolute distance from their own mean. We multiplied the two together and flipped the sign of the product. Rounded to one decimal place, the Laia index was -9.1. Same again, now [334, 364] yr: -2.7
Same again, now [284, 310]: -4.5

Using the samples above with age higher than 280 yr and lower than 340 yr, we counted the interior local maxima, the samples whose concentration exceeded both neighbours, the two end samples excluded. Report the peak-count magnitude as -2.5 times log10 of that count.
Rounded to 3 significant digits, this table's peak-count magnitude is -2.26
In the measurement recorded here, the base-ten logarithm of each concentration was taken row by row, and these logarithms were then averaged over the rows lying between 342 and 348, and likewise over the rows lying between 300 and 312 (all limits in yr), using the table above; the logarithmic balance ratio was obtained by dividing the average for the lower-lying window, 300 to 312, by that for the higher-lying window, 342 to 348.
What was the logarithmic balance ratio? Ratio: 1.02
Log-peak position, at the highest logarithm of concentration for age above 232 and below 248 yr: 241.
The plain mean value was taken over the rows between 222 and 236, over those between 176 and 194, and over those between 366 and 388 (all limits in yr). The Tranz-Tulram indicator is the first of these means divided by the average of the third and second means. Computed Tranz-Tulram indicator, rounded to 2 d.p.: 1.10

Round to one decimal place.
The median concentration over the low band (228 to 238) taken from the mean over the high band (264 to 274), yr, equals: 1.2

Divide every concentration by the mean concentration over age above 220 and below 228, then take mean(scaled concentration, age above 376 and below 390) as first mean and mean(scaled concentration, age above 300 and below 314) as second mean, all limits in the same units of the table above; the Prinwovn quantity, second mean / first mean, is 1.09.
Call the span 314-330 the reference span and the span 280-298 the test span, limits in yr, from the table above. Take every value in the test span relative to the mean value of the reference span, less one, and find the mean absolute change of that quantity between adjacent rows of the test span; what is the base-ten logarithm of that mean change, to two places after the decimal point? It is -1.58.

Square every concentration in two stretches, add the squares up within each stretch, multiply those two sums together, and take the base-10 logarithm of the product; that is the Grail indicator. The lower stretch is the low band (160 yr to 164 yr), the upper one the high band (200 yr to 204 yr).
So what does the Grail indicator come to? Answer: 7.02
